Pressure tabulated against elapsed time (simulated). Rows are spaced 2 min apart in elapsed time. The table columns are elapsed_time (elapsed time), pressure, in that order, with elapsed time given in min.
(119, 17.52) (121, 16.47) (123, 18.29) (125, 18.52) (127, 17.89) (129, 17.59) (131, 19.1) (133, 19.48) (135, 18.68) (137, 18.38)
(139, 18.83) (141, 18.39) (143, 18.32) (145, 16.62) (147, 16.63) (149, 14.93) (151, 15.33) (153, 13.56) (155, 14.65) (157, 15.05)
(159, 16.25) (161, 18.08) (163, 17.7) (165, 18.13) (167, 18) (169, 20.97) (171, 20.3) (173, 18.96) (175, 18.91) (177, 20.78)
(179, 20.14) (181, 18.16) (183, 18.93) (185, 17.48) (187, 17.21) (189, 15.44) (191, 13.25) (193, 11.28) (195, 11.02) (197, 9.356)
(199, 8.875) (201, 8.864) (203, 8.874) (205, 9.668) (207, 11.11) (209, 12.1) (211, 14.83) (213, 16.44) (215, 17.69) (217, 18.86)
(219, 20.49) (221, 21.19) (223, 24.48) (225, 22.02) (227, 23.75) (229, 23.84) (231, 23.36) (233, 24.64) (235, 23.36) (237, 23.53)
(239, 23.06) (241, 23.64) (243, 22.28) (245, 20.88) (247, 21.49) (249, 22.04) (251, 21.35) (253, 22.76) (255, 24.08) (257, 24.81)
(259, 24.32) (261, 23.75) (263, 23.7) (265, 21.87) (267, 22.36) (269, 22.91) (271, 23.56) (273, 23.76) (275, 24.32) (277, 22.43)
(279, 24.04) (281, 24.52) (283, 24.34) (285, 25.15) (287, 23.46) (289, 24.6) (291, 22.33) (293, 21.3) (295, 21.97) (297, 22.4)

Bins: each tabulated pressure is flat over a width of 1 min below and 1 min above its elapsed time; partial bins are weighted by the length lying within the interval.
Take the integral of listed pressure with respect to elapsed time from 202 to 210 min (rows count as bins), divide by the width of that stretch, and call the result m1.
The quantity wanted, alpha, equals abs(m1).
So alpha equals 10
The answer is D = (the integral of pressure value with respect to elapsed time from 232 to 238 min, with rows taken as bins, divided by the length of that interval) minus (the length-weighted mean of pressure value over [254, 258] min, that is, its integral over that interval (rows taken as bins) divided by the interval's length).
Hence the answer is -0.6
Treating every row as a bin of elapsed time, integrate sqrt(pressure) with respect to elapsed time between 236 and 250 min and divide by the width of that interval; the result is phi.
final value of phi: 4.7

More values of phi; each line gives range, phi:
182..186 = 4.3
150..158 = 3.8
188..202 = 3.3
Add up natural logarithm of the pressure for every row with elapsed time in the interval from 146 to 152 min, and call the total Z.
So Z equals 8.24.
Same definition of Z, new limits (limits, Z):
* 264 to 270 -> 9.32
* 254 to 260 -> 9.58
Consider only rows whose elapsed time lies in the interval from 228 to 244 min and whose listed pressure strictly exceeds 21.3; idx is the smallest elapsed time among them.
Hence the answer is 229 min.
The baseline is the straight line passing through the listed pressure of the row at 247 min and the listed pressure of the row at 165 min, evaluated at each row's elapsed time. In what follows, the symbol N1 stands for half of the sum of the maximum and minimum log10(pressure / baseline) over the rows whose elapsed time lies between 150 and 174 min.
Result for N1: -0.03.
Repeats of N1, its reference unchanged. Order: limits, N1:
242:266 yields 0.02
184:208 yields -0.19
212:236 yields -0.01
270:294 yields 0.00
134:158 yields -0.04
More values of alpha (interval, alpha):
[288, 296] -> 23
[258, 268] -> 23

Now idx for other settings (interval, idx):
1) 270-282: 271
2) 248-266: 249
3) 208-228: 223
